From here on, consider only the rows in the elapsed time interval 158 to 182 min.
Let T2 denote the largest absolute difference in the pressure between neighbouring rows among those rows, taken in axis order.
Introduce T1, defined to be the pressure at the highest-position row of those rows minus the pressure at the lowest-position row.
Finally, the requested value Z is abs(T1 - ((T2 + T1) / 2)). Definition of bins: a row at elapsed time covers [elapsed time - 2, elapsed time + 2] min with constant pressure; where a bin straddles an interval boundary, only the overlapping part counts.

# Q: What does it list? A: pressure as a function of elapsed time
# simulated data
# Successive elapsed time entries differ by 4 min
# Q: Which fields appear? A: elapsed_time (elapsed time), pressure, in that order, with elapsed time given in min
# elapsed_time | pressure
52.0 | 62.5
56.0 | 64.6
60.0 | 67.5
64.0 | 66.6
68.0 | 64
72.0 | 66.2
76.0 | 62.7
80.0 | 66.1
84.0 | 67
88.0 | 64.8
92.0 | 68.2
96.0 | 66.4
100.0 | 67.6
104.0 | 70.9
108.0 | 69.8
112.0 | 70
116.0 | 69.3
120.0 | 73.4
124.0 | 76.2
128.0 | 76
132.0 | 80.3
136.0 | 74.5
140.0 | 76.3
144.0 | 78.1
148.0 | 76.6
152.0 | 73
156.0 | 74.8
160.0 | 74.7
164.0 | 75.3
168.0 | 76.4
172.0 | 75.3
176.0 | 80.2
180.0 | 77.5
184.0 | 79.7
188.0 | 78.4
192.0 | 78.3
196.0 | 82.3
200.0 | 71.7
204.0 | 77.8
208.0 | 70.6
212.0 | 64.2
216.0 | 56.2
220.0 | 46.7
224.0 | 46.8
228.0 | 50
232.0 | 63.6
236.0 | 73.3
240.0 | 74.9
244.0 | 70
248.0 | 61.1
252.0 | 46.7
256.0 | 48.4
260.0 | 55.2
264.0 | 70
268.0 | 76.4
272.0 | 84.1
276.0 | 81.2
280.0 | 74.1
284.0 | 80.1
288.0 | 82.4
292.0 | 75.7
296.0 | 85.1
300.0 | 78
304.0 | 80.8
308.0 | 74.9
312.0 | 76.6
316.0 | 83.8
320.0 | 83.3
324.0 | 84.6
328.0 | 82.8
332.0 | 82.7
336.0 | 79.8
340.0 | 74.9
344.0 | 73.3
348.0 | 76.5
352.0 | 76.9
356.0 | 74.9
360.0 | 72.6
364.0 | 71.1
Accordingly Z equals 1.05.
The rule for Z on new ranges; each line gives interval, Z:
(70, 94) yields 0.75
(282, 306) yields 4.35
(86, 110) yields 0.80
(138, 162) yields 2.60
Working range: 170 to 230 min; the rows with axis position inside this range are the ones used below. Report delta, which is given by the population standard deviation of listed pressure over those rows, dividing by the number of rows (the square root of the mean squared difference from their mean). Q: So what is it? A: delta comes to 12.5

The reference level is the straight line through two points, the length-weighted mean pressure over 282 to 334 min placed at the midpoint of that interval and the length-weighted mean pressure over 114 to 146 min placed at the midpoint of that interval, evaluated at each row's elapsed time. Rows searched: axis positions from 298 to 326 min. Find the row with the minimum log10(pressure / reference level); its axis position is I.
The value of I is 308.0 min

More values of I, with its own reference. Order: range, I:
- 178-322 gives 252.0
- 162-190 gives 172.0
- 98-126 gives 100.0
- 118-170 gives 152.0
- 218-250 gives 220.0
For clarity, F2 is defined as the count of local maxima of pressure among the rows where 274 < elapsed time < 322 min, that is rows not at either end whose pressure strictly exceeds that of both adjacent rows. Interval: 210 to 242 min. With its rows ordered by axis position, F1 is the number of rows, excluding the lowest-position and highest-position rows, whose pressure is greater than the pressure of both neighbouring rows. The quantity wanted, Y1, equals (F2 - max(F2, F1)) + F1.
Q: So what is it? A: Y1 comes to 0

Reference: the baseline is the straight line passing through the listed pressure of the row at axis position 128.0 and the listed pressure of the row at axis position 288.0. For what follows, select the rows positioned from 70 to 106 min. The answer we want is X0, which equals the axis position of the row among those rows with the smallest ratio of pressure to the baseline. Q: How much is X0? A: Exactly 76.0 min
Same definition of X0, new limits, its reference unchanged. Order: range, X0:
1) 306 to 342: 340.0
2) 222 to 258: 252.0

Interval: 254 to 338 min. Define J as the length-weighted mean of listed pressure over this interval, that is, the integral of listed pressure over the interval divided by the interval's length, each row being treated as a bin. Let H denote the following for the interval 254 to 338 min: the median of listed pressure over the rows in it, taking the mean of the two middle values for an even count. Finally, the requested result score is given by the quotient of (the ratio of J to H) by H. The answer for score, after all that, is 0.0120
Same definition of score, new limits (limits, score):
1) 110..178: 0.0133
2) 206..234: 0.0180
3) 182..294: 0.0130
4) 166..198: 0.0128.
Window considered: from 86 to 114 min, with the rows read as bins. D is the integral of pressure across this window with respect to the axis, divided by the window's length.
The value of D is 68.2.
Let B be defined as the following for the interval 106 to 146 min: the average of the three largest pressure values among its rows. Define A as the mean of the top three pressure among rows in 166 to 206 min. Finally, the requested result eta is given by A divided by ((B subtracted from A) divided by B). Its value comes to 2526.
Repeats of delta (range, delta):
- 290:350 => 3.9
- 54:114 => 2.2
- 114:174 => 2.4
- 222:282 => 12.5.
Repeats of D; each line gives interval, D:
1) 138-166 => 75.5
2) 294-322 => 80.4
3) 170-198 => 78.8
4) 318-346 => 80.2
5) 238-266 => 60.9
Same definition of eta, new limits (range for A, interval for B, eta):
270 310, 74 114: 432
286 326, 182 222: 1551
